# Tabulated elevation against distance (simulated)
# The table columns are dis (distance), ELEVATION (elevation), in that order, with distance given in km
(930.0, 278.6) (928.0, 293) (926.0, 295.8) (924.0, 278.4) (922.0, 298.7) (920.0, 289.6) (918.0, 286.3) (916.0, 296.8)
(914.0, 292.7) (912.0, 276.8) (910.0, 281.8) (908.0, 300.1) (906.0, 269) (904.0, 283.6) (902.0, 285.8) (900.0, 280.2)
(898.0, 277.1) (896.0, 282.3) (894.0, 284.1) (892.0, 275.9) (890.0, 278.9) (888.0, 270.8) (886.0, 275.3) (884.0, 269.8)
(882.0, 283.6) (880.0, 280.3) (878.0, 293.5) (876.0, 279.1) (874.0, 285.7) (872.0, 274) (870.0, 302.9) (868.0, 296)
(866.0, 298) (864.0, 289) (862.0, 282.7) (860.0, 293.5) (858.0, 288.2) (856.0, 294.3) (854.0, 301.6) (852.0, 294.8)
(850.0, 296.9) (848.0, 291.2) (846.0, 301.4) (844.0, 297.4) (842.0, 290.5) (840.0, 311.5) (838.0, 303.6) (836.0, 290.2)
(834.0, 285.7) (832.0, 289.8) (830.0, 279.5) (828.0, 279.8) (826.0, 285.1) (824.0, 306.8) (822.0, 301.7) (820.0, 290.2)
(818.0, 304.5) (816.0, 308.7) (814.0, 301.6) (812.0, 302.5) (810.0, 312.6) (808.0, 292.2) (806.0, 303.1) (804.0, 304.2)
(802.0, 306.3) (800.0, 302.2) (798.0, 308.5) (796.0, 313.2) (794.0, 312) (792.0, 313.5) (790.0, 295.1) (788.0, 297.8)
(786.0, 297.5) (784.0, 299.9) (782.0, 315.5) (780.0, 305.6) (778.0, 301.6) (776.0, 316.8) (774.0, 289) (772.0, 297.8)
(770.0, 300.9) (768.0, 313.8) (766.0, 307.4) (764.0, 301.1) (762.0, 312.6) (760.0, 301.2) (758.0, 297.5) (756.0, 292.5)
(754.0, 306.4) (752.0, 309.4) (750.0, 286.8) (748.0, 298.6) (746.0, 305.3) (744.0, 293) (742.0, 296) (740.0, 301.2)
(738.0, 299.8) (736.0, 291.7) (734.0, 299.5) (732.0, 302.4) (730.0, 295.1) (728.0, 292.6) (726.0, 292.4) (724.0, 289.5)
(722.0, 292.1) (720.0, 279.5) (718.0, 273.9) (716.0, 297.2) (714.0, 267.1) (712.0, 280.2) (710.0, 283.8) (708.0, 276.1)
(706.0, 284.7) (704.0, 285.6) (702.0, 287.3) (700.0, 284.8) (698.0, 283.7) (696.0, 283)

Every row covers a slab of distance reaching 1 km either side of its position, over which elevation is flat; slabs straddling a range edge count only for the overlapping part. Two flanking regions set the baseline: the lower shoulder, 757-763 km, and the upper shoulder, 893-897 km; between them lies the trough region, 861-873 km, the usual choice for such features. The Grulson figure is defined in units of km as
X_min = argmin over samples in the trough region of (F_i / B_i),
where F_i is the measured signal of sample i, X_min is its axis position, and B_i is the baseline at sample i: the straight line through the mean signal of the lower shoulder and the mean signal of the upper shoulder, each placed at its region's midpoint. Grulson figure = 872.0 km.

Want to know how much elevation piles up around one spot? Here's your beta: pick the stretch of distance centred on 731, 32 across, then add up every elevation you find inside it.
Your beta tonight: 4701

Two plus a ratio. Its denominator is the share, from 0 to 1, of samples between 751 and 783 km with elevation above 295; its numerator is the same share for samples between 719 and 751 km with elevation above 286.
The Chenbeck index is 3.1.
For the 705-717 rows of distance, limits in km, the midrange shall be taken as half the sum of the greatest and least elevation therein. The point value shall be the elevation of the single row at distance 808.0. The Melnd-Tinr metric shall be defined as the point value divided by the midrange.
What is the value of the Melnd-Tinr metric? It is 1.04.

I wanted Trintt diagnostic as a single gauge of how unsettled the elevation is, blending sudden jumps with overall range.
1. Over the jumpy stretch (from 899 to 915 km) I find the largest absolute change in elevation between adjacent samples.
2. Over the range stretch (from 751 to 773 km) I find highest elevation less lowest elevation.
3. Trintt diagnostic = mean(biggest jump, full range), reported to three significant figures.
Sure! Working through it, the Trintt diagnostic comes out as 26.2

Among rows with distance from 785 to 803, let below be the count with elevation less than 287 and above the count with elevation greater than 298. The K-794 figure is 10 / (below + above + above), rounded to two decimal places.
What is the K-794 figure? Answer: 0.83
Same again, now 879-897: 1.11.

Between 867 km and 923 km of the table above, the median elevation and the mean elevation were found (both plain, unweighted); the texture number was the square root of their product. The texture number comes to 283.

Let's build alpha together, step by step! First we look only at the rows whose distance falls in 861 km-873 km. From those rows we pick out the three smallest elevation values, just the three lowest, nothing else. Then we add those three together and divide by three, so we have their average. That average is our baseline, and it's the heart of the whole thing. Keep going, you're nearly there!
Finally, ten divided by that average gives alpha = 0.0355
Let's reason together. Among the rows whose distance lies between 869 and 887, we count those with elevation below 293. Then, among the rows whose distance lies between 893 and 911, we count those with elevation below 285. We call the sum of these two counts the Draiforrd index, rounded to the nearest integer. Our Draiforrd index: 14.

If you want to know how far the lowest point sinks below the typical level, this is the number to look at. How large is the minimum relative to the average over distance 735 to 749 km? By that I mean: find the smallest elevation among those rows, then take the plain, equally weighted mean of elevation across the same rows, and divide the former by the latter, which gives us 0.979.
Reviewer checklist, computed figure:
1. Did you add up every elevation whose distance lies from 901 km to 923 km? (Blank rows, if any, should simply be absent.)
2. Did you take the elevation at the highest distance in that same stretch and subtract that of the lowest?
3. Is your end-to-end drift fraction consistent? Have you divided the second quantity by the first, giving 0.004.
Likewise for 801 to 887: -0.002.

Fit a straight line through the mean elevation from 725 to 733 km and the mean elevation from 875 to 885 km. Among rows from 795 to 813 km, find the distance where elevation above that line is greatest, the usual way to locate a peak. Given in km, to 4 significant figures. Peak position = 810.0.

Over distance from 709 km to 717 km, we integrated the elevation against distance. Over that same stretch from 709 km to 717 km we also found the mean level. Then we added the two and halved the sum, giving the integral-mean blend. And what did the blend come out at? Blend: 1269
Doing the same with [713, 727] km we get 2134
